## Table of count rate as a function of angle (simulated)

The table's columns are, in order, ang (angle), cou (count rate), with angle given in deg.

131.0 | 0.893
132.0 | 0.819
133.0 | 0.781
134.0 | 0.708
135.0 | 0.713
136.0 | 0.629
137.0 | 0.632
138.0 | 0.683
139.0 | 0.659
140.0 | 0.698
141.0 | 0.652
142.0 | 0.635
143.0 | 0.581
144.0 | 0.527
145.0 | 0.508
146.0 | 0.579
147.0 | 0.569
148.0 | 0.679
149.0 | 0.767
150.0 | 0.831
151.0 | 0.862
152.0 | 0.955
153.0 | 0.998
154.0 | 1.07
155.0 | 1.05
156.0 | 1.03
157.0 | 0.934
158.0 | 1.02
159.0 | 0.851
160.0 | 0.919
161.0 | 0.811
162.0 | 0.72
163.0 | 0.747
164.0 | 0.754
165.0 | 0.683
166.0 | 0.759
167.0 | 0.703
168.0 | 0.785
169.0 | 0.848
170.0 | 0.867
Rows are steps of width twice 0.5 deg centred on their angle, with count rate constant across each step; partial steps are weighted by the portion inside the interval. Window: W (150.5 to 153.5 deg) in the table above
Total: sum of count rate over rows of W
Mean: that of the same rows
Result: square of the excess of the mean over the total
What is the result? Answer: 3.5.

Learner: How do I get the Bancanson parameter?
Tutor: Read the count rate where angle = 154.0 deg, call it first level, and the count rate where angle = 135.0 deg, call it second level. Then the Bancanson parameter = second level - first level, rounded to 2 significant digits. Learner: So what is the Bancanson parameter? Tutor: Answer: -0.36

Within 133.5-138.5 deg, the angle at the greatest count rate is 135.0 deg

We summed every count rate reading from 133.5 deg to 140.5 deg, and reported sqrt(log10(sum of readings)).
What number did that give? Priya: 0.82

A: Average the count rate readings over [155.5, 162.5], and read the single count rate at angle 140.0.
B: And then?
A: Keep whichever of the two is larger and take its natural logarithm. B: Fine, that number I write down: -0.11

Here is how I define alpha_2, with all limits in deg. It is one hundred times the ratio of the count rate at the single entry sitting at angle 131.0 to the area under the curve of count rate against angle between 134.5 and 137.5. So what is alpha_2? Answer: 45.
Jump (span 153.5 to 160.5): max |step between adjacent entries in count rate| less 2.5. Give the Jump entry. -2.33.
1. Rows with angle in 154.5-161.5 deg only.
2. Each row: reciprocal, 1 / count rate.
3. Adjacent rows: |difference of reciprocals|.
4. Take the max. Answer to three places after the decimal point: 0.195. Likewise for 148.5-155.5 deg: 0.113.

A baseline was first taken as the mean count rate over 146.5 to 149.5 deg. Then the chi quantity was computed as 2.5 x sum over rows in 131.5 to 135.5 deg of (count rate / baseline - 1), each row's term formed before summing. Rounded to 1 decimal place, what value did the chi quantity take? 1.2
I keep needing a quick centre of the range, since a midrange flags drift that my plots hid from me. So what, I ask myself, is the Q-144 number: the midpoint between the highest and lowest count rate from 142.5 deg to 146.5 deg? 0.54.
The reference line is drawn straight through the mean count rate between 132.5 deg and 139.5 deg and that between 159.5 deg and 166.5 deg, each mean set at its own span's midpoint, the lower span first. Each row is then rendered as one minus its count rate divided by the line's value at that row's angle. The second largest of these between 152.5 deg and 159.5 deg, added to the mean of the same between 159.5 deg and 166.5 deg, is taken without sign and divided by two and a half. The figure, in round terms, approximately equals 0.10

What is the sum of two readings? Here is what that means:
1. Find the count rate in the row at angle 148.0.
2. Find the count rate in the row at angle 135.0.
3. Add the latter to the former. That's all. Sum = 1.39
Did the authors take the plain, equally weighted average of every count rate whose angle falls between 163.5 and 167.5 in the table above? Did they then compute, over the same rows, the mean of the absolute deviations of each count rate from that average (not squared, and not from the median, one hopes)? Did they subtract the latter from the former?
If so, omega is 0.69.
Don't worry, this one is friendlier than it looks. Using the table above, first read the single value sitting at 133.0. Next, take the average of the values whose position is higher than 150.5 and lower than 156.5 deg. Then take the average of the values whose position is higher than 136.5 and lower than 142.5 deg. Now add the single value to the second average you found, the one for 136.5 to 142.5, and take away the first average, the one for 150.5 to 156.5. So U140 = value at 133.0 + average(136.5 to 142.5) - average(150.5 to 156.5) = 0.45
